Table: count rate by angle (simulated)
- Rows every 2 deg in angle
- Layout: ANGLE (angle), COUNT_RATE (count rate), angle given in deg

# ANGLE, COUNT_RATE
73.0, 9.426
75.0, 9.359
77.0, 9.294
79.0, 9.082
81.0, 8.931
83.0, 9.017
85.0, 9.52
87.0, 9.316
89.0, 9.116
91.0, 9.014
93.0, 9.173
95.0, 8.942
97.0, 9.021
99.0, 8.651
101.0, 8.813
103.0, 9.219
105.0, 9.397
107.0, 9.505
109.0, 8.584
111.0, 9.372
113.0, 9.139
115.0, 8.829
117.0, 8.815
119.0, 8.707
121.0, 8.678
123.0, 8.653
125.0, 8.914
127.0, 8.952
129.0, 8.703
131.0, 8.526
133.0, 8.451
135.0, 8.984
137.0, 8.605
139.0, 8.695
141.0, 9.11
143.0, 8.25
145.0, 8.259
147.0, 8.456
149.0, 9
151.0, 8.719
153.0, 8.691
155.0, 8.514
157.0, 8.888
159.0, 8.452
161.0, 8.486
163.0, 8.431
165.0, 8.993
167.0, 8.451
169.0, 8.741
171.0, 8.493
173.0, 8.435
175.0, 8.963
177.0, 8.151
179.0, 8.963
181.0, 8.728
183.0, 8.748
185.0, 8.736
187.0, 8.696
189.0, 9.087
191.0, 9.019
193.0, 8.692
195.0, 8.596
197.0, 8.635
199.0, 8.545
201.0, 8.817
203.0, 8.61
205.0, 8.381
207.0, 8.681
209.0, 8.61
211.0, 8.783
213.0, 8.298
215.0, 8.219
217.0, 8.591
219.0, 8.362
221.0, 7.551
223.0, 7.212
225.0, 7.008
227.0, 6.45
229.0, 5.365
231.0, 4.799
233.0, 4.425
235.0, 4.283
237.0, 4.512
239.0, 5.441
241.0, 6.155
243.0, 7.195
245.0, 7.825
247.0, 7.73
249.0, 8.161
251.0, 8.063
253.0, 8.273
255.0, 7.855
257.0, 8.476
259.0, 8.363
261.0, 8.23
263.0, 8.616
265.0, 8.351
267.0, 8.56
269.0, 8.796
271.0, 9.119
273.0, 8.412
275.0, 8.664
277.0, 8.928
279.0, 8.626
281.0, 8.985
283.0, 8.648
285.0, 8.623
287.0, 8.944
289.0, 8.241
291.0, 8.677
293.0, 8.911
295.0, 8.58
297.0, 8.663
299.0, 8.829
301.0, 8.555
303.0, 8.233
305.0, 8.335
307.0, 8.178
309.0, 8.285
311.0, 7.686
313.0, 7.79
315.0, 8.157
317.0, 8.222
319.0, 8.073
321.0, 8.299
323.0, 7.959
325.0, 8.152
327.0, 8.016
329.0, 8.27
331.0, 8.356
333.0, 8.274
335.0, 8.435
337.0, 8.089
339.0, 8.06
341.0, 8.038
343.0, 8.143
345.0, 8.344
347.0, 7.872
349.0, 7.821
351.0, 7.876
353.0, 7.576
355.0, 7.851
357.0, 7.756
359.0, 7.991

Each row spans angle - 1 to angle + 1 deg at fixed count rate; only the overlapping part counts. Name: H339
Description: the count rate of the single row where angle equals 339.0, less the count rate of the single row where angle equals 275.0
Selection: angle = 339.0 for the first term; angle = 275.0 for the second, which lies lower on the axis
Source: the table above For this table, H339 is -0.60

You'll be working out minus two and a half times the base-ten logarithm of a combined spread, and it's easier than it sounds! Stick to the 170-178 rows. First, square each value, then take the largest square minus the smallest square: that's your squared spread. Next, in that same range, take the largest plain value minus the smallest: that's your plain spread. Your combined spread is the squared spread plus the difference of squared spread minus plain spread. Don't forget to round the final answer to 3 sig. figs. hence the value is -3.58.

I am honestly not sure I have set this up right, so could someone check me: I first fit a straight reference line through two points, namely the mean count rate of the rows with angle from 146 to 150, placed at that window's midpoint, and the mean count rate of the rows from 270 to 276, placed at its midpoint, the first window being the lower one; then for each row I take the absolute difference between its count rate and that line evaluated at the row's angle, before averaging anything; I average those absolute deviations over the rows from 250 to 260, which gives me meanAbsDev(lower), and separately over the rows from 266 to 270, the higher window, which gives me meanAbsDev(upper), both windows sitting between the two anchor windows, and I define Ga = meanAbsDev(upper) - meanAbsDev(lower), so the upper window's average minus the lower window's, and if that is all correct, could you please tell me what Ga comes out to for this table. -0.4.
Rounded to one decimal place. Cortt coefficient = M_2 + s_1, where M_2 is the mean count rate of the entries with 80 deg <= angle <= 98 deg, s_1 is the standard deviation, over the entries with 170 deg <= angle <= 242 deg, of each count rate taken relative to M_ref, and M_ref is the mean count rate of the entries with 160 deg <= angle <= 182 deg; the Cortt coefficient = 10.6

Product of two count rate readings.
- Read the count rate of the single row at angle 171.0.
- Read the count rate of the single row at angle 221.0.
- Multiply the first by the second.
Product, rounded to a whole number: 64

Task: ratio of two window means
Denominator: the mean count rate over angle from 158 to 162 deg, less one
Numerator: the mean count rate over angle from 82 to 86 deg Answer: 1.24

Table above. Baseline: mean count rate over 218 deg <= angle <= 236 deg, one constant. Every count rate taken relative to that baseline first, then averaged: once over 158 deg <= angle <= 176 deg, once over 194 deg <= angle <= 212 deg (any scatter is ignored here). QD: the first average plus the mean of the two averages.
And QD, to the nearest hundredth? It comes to 4.90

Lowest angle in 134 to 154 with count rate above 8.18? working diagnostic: 135.0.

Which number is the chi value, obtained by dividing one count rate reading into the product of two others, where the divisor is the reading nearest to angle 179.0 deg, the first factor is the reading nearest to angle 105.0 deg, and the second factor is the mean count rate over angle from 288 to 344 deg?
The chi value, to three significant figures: 8.67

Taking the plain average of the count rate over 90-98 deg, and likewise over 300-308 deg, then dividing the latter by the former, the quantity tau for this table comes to 0.92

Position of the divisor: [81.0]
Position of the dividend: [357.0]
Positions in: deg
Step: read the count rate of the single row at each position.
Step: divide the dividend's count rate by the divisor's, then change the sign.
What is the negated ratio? -0.87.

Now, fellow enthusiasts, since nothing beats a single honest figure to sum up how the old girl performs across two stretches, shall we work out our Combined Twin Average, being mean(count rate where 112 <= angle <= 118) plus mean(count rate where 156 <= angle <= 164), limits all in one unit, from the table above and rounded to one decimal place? 17.5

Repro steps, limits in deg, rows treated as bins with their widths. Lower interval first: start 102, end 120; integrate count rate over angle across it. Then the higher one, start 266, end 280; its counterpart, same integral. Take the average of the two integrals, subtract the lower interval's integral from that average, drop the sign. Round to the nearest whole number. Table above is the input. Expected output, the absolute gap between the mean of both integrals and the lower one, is 20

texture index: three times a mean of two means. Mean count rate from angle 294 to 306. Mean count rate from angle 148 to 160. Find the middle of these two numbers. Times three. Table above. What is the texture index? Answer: 25.9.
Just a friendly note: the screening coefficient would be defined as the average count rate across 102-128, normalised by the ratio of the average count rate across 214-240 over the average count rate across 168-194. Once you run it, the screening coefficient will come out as 12.4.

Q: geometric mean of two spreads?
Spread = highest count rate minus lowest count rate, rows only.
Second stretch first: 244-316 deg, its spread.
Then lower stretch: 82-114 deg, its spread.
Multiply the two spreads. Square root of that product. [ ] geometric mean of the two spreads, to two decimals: 1.16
